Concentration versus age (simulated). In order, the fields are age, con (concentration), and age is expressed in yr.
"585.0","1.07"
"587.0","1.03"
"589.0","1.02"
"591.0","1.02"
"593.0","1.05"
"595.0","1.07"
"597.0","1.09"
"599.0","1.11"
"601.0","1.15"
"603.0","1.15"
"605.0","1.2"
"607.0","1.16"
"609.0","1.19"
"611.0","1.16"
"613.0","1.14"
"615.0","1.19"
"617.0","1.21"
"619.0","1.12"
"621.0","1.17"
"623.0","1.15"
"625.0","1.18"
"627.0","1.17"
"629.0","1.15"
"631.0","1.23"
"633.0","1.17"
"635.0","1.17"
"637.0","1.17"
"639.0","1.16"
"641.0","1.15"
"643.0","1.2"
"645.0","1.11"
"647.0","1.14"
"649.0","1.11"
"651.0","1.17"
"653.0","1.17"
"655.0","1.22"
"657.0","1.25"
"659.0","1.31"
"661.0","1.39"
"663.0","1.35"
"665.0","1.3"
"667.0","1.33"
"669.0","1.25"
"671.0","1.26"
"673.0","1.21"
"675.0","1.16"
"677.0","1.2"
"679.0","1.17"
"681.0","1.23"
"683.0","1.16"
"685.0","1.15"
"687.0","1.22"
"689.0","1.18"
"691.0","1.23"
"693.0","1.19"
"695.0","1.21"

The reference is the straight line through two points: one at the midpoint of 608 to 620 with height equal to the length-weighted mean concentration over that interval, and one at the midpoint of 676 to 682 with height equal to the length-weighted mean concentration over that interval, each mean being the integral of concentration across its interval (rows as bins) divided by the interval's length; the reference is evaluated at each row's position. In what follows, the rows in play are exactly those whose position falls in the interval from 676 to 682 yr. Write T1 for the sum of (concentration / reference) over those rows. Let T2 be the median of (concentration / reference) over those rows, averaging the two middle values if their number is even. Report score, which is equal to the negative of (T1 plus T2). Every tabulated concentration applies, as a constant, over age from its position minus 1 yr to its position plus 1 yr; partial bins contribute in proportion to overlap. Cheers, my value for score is -4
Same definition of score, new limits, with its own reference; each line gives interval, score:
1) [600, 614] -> -8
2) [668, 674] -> -4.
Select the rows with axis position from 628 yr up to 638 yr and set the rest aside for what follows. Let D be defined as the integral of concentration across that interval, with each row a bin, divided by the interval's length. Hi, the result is 1.18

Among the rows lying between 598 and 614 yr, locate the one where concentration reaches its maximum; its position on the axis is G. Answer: 605.0 yr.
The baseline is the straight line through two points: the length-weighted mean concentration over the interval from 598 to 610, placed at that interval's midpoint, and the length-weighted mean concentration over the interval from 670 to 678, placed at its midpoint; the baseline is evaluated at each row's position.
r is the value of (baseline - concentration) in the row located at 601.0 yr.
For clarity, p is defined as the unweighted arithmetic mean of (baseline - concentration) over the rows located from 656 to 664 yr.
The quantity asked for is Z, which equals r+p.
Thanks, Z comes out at -0.12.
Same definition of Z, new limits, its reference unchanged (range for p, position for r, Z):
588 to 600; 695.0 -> 0.10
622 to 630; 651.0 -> 0.03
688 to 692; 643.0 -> 0.00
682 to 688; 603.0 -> 0.05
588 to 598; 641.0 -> 0.14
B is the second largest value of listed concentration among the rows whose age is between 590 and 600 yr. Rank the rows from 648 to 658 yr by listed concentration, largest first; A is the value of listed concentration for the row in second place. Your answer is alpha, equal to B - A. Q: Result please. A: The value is -0.13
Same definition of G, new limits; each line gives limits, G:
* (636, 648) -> 643.0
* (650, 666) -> 661.0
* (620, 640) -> 631.0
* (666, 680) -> 667.0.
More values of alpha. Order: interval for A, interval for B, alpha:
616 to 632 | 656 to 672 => 0.14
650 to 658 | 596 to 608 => -0.06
